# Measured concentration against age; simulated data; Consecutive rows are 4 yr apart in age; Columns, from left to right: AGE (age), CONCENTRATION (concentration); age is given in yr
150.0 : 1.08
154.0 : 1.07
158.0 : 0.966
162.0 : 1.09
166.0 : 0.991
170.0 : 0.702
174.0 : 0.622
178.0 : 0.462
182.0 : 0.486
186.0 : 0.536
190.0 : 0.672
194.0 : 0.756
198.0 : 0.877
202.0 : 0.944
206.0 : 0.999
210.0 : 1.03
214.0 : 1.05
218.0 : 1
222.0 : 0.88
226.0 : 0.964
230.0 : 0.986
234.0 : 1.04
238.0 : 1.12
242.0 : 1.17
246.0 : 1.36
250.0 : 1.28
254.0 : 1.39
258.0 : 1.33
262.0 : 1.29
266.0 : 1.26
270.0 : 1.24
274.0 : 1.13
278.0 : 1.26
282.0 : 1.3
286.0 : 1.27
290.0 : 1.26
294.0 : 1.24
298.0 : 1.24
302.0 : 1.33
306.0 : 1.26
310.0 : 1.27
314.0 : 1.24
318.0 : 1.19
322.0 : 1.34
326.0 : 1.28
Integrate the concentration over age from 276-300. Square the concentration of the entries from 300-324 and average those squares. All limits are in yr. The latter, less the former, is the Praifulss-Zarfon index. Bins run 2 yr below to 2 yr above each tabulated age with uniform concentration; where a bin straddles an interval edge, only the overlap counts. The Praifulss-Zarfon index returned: -28.7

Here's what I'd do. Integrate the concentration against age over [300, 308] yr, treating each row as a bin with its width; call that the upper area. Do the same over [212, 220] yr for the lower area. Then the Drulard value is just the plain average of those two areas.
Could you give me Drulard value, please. 9.28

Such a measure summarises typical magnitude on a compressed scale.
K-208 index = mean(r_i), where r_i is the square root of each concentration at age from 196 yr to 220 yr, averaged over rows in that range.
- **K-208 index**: 0.99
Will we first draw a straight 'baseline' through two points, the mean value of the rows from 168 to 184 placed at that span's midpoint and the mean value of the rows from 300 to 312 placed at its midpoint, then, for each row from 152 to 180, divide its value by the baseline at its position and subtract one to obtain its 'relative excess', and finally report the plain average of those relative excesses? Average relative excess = 0.69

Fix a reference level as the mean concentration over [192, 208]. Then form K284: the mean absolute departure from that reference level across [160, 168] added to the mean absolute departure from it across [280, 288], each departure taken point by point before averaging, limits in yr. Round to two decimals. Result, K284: 0.54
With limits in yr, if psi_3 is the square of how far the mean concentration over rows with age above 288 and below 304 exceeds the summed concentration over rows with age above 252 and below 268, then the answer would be 16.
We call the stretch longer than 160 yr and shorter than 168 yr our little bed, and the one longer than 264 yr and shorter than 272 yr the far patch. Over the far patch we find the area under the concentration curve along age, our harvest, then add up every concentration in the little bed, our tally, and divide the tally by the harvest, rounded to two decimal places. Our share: 0.21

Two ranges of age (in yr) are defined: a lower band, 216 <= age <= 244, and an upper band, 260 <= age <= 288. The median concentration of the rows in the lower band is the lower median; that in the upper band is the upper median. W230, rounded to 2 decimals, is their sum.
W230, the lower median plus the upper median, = 2.26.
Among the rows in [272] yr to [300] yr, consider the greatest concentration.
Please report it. 1.3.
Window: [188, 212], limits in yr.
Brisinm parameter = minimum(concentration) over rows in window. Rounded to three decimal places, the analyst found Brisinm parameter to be 0.672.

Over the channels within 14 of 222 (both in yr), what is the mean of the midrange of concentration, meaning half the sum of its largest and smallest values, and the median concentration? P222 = 1.0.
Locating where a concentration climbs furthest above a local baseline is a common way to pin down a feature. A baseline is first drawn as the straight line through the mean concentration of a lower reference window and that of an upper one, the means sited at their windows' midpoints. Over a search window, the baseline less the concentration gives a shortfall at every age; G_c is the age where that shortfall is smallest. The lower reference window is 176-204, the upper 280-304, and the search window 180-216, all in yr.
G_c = 210.0 yr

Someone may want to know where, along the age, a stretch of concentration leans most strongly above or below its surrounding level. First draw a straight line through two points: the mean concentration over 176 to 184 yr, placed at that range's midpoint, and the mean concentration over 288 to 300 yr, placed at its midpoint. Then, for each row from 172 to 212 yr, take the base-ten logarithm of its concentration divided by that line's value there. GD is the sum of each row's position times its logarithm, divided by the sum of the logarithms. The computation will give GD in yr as 197.3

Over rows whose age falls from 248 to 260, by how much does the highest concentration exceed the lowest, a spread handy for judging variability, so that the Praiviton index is 0.110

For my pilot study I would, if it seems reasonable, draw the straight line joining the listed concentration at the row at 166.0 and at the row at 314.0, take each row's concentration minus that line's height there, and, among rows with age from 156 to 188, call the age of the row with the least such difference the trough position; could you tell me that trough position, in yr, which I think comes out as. 178.0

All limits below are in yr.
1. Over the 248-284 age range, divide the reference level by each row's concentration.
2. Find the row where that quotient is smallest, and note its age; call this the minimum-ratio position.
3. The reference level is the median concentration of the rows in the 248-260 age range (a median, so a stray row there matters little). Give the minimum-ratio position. 254.0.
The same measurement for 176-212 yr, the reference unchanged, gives 210.0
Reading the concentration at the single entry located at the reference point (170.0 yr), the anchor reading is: 0.702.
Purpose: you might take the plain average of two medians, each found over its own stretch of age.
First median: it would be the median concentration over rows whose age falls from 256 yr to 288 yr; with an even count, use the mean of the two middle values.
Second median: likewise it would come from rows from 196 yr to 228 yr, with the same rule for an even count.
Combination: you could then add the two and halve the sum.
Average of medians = 1.12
